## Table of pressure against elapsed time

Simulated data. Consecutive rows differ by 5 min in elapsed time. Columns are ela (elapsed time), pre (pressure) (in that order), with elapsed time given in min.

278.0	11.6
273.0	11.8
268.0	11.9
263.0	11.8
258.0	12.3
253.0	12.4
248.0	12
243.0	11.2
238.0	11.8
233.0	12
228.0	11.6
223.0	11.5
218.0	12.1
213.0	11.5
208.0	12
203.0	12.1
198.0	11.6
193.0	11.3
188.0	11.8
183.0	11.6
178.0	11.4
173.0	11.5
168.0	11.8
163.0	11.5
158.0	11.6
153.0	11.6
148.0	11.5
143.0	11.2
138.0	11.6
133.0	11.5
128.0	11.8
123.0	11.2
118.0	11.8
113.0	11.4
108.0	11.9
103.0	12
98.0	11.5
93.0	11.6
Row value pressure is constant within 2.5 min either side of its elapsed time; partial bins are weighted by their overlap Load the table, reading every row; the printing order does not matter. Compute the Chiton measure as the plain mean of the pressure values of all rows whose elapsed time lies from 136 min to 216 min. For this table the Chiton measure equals 11.6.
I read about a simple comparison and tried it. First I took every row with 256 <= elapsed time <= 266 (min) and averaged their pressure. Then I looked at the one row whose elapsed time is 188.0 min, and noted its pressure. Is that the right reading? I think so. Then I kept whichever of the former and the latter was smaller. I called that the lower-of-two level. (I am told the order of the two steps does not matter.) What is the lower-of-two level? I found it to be 11.80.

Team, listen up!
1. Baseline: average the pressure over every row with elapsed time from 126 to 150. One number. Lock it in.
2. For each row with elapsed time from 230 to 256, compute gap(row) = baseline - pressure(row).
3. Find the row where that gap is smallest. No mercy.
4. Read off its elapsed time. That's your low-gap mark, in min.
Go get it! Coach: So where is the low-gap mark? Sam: 253.0 min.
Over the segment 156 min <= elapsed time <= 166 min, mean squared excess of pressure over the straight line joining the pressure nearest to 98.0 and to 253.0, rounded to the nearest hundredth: 0.10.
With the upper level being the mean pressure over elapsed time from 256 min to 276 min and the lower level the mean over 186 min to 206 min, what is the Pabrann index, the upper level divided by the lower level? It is 1.02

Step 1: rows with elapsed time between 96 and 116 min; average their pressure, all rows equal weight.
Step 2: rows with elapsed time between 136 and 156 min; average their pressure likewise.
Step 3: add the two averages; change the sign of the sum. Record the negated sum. -23.2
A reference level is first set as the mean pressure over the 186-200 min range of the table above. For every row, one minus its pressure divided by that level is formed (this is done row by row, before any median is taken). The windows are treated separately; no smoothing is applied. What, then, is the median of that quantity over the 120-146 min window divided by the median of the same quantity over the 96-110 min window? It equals -0.2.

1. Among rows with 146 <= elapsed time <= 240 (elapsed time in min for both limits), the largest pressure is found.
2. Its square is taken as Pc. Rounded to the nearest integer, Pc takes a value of 146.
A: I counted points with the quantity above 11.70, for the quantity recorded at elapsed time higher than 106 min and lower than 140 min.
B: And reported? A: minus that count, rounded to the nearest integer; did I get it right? -3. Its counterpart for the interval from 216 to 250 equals -4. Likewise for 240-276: -6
